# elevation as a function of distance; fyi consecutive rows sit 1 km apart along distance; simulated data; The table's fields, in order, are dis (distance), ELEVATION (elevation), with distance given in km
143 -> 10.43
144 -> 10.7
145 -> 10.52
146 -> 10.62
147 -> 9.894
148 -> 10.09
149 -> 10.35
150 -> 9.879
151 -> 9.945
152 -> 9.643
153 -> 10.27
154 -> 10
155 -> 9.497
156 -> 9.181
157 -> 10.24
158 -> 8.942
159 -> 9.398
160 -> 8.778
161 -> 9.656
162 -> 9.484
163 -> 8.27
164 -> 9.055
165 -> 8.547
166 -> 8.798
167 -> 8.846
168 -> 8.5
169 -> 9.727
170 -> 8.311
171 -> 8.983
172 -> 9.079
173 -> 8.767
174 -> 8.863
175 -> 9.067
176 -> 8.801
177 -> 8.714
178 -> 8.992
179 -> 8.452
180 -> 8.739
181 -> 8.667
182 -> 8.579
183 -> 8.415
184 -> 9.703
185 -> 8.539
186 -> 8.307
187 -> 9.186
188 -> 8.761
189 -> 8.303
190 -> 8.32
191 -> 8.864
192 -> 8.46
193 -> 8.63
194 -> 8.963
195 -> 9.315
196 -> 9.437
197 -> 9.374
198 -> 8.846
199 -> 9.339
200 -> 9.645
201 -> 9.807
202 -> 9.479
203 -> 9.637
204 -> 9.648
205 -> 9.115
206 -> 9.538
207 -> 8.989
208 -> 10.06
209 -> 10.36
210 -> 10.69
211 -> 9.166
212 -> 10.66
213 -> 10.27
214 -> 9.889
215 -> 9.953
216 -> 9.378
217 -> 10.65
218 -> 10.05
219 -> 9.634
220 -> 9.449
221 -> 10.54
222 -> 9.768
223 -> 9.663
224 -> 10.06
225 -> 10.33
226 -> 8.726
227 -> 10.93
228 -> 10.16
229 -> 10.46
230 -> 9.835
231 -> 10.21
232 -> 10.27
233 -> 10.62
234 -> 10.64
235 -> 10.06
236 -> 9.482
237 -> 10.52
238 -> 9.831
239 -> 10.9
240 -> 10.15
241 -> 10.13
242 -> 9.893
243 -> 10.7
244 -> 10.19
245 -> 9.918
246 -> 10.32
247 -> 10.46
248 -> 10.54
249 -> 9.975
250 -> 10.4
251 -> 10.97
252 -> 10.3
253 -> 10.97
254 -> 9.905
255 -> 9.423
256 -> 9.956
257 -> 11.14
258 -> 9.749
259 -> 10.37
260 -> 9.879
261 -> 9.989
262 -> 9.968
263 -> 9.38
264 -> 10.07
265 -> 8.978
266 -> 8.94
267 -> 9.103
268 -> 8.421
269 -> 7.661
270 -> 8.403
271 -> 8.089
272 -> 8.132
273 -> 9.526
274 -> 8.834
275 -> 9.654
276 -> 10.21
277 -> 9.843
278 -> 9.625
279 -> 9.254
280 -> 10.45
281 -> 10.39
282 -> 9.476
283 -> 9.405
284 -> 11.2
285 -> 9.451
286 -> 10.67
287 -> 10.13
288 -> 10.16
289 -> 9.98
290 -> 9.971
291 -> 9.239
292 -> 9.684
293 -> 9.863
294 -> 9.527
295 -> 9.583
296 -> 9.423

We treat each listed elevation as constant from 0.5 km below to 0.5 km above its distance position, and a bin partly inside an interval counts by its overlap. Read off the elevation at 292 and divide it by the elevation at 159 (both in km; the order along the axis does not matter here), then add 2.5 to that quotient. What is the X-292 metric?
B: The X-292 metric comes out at 3.53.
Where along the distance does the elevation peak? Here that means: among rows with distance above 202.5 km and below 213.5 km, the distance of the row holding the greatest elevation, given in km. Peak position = 210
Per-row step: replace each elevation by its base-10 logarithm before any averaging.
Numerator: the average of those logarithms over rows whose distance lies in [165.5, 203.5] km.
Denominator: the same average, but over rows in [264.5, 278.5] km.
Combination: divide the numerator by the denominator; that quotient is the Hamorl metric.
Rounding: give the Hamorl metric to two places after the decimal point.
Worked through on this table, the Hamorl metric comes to 1.00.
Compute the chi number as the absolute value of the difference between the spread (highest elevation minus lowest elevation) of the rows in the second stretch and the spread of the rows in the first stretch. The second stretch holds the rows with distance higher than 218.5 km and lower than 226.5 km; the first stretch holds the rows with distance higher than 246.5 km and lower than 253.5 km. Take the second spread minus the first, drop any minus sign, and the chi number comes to 0.82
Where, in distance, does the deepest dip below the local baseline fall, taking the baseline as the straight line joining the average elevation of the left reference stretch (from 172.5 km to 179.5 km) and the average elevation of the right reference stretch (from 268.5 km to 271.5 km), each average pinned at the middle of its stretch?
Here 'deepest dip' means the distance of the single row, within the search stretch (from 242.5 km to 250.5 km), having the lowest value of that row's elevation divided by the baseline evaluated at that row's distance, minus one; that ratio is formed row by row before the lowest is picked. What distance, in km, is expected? 245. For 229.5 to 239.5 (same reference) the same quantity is 236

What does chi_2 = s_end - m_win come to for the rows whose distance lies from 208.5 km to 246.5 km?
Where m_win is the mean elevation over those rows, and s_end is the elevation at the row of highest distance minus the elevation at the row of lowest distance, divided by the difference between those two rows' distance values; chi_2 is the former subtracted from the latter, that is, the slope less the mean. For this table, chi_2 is -10.1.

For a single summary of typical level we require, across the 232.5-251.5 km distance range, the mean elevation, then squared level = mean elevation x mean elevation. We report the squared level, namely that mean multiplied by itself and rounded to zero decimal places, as 106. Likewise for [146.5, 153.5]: 100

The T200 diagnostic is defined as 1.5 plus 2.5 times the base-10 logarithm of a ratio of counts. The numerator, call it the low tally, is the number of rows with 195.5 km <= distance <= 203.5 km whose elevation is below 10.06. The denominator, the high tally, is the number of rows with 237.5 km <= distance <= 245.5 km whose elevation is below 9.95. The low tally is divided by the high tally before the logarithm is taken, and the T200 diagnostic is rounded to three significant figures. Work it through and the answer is 2.56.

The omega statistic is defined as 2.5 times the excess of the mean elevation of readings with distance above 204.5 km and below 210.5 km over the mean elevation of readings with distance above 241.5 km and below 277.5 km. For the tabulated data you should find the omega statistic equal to 0.2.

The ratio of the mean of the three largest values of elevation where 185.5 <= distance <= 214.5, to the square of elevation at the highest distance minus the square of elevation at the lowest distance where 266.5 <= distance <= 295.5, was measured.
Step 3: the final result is 1.2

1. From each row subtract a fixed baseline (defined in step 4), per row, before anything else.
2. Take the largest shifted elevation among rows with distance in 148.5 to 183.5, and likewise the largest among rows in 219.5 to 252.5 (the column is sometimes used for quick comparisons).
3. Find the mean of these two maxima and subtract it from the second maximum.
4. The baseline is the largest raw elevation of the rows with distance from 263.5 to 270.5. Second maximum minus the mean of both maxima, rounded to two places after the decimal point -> 0.31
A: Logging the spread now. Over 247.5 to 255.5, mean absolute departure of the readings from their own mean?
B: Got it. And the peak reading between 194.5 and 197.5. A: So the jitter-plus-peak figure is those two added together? 9.8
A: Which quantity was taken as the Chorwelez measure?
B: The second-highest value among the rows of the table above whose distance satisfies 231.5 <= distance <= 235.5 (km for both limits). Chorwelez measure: 10.62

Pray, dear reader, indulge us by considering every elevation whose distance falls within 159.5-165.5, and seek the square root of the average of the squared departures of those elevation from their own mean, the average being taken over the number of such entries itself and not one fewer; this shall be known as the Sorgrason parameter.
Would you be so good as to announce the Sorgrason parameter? 0.49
